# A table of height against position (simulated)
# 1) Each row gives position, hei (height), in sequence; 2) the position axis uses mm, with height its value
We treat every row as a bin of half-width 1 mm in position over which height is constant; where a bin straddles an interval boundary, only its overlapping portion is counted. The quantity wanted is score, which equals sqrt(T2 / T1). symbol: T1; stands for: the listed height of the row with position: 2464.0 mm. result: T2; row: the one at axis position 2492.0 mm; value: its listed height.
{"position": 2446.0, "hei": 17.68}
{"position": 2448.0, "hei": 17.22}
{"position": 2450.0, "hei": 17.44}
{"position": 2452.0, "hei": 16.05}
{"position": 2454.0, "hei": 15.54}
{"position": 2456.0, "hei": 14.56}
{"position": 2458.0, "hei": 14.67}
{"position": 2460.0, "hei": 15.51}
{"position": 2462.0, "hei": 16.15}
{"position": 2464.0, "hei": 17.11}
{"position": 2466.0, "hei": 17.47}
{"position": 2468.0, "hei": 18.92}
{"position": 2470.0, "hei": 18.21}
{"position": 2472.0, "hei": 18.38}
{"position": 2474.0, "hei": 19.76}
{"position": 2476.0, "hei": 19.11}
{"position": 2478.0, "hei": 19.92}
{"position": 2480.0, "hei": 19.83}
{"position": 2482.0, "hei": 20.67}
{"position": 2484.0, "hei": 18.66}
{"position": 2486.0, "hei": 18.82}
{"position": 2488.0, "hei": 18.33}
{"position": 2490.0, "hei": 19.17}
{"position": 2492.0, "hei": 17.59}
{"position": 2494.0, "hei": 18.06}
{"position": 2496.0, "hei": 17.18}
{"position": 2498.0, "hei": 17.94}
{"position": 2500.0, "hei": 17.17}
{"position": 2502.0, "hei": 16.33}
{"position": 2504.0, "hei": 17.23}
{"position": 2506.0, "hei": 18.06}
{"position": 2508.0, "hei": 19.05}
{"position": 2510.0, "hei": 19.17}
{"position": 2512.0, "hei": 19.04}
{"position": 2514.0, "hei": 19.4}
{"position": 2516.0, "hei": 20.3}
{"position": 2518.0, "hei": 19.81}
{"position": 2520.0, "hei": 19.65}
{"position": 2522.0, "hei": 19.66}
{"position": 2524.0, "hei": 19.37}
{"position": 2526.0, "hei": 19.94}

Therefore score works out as 1.014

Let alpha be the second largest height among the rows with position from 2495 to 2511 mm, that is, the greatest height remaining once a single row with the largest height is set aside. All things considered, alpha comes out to 19.05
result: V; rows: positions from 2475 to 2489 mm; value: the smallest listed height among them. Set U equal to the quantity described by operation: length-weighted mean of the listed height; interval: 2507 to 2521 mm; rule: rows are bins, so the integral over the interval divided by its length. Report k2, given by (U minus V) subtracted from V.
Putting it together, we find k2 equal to 17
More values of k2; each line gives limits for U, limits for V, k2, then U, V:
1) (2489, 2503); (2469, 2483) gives 19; 17.6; 18.21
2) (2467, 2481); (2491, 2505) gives 13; 19.2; 16.33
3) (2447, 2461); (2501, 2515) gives 17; 15.9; 16.33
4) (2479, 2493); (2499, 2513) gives 14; 19.0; 16.33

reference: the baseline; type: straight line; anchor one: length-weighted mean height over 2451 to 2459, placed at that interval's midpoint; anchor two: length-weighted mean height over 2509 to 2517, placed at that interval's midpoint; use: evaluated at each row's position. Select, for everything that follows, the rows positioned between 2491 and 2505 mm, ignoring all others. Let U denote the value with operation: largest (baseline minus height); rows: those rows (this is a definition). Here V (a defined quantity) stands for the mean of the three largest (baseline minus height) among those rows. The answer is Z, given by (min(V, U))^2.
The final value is 3.1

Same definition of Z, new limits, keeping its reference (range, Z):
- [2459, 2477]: 0.3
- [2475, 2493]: 0.3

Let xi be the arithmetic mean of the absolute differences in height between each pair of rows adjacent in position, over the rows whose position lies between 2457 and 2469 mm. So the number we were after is 0.85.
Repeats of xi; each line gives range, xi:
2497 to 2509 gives 0.87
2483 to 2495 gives 0.71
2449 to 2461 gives 0.77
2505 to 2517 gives 0.50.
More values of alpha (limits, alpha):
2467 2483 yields 19.92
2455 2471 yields 18.21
